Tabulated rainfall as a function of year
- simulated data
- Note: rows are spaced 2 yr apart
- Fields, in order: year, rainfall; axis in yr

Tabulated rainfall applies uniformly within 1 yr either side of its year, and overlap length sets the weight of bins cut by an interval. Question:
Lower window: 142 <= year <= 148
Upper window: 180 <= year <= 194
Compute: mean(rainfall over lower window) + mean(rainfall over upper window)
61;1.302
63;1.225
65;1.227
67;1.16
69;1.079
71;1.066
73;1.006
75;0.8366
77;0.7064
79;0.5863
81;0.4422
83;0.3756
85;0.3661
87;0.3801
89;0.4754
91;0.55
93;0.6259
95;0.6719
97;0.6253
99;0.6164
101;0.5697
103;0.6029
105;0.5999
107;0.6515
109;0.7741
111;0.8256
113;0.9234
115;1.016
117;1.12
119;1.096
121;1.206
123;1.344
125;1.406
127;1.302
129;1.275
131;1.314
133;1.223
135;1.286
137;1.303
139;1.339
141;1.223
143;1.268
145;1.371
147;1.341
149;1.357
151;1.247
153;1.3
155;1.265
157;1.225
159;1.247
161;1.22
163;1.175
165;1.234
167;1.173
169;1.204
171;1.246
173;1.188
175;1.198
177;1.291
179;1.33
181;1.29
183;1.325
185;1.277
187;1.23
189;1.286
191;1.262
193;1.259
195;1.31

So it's 2.6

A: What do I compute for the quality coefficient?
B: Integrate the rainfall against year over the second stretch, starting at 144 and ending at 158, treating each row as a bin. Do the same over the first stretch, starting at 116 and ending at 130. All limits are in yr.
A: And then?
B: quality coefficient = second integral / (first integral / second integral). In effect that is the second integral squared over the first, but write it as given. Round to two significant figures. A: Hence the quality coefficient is 19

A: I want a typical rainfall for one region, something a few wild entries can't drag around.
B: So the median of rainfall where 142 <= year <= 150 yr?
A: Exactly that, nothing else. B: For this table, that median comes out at 1.35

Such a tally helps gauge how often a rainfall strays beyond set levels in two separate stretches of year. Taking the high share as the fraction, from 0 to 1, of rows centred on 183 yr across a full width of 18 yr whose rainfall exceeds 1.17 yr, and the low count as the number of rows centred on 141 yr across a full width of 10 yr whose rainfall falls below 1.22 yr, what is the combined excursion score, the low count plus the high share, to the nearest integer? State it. 1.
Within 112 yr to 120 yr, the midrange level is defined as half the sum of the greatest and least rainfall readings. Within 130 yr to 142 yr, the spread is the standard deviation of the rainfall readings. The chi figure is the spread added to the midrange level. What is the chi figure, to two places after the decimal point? 1.07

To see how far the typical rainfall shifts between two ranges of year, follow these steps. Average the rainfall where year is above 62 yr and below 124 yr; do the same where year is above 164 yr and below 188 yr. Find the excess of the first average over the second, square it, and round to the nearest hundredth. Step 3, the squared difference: 0.20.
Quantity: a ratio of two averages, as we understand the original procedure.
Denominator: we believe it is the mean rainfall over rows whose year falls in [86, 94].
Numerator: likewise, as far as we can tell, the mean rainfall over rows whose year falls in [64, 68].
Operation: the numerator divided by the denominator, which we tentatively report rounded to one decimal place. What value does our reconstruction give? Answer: 2.4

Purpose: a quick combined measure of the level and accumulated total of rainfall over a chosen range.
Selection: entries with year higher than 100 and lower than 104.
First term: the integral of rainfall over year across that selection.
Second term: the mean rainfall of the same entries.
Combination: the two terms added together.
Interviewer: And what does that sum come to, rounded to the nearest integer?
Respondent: 3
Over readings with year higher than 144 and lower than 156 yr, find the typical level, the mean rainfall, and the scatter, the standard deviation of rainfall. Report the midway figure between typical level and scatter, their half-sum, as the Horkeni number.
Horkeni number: 0.68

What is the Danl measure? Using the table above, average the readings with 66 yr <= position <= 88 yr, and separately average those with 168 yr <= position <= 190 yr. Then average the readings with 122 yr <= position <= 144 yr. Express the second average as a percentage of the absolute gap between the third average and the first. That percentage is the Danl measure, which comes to 221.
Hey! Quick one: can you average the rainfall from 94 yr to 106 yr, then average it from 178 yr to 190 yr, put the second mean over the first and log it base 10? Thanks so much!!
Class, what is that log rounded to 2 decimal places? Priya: 0.32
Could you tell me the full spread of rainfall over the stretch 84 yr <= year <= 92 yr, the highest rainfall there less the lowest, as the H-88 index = 0.18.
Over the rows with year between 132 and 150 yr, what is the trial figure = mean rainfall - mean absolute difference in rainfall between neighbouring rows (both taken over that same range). 1.2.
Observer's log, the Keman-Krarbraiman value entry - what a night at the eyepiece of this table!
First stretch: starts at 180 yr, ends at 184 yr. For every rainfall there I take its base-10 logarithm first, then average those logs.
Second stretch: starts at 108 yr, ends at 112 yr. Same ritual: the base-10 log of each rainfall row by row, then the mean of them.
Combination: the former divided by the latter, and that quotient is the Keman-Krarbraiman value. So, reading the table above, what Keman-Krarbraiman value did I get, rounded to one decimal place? -1.2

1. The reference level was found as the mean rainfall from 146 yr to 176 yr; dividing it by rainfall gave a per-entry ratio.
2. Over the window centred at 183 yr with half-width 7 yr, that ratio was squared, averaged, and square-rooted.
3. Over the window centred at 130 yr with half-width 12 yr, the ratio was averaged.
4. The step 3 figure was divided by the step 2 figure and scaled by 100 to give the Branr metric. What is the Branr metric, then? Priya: 101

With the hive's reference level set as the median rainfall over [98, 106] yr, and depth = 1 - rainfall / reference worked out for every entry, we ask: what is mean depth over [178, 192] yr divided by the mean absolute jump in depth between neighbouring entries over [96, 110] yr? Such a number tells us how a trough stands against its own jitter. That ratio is -15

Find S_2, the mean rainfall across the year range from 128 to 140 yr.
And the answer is 1.29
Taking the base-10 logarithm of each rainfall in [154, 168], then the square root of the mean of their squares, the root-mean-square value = 0.087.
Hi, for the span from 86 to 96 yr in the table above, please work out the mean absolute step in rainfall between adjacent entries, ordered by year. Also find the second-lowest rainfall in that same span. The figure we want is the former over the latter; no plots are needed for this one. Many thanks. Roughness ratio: 0.15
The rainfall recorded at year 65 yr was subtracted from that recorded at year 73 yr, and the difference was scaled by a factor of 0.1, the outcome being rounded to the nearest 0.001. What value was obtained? -0.022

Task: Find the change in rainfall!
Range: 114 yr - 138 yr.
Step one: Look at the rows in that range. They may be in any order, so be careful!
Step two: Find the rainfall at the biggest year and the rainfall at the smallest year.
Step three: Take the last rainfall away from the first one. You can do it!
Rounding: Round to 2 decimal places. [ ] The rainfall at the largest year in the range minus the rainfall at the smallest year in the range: 0.29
